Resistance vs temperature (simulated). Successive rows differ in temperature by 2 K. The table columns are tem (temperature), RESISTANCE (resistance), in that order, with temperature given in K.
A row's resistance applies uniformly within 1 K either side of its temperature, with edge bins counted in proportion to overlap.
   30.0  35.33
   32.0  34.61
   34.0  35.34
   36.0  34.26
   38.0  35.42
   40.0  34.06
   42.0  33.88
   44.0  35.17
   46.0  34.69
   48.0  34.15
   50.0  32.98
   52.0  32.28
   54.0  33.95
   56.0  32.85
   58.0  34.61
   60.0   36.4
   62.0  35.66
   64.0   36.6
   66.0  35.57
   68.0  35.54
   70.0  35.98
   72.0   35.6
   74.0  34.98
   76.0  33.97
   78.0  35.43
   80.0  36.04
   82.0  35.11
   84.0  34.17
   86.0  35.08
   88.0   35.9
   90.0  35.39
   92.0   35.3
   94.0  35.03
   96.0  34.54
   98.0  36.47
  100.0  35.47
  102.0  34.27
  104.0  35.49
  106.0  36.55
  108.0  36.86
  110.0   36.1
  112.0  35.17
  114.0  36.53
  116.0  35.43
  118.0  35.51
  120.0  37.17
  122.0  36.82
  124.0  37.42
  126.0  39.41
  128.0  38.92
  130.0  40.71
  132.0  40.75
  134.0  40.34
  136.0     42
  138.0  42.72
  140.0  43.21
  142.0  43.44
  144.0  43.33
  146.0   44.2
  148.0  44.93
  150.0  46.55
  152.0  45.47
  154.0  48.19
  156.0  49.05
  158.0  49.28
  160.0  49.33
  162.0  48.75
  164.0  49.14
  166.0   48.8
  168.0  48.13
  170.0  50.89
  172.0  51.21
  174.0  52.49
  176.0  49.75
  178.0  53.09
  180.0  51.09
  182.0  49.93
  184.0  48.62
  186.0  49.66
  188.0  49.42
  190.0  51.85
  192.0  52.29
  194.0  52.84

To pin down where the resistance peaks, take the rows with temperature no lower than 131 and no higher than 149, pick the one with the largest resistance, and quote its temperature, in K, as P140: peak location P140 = 148.0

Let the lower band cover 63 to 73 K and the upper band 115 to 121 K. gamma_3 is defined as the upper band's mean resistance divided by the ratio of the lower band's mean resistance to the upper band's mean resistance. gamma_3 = 36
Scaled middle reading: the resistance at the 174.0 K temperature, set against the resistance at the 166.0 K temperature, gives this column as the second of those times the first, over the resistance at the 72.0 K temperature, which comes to 72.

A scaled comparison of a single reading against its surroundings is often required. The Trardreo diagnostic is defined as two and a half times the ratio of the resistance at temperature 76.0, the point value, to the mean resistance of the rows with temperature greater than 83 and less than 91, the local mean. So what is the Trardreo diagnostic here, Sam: 2.4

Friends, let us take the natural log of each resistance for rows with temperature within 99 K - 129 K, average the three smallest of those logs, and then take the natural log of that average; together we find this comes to 1.27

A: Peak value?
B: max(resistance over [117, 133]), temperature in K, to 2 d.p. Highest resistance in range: 40.75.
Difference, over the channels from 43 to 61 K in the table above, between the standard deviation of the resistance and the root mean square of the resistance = -32.9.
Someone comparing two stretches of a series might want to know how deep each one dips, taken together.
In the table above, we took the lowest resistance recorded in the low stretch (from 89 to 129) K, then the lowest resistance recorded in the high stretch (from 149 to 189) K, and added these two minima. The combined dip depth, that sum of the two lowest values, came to 80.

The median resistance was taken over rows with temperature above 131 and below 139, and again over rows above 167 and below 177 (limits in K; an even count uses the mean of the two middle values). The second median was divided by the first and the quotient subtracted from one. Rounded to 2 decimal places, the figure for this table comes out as -0.23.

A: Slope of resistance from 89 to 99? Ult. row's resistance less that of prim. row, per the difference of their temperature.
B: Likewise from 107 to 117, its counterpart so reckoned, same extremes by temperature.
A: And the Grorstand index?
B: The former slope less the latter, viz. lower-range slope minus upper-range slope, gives 0.31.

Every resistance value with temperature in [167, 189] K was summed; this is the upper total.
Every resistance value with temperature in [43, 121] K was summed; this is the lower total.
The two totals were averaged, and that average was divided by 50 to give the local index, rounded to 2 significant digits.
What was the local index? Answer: 19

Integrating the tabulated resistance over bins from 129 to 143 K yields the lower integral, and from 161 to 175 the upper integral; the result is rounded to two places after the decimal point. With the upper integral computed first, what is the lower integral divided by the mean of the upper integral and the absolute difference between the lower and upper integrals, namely 1.45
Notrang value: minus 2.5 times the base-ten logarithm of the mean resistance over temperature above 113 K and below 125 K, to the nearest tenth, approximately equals -3.9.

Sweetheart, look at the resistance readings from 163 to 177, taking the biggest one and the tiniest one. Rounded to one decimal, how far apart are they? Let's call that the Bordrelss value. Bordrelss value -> 4.4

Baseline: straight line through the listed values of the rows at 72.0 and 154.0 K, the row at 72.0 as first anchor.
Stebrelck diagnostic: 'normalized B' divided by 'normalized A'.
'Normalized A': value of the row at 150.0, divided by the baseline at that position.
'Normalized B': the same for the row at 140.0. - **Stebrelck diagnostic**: 0.96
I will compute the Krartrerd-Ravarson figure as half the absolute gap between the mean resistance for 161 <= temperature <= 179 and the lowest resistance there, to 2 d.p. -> 1.06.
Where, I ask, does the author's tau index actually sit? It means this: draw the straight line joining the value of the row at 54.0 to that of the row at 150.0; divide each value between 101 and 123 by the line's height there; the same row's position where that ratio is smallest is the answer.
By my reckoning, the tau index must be 118.0 K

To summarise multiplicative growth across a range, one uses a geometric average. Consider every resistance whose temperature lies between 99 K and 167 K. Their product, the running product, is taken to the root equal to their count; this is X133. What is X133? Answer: 41.1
